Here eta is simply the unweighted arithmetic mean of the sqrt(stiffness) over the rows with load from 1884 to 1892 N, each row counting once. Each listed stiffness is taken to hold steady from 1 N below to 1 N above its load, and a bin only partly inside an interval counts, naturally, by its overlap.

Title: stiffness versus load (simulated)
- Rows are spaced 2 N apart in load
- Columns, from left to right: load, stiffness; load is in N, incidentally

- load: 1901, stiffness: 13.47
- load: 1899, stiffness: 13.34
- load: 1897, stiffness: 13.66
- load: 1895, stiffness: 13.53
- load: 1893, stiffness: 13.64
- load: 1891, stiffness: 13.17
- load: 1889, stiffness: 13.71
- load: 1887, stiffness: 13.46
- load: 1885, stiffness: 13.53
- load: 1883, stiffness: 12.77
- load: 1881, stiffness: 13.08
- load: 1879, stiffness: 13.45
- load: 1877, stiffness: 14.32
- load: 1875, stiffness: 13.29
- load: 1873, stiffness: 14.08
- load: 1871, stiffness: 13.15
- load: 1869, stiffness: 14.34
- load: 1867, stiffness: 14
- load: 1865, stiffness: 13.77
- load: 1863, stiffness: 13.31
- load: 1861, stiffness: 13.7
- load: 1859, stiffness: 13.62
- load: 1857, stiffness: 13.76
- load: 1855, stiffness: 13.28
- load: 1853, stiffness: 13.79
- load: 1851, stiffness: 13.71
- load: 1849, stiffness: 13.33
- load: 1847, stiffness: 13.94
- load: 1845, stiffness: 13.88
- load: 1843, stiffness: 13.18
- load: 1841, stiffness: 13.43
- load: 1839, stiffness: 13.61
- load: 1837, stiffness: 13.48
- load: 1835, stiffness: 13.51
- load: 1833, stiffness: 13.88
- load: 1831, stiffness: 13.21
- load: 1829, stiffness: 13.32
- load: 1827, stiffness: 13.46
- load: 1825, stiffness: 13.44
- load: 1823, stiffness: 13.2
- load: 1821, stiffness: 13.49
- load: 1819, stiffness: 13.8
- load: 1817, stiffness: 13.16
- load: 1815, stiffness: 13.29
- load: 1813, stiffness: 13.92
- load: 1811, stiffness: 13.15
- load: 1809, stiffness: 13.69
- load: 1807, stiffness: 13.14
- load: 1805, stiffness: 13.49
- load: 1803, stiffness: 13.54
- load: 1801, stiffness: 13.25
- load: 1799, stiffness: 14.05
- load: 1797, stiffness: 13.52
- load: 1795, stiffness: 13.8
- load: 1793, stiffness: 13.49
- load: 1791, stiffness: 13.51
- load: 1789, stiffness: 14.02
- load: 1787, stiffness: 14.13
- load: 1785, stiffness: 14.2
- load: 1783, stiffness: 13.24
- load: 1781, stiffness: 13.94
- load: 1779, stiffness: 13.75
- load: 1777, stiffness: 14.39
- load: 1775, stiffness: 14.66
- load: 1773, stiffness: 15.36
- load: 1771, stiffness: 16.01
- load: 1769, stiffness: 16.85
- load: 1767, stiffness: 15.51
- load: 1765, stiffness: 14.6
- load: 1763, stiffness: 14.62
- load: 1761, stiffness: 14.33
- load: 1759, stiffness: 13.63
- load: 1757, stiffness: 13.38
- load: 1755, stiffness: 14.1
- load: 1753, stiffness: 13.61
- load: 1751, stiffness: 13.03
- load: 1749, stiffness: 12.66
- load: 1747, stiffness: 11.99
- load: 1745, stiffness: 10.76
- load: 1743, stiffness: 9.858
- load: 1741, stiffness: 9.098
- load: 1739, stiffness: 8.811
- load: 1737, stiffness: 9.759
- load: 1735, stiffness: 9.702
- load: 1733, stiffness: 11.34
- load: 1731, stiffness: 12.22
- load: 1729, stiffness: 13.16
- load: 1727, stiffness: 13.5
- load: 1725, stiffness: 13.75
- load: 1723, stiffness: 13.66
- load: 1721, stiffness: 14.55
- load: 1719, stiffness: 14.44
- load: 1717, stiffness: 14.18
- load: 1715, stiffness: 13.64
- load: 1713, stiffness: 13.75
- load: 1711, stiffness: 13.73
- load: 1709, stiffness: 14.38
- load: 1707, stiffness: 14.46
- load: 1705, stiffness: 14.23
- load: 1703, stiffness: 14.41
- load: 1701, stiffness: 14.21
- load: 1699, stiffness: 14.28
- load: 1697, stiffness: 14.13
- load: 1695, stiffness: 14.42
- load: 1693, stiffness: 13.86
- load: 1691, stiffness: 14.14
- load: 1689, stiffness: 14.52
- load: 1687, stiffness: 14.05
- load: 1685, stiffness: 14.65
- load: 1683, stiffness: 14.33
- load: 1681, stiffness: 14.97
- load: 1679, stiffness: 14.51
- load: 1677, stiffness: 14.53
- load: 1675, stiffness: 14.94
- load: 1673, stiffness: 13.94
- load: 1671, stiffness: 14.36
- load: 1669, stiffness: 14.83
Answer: 3.67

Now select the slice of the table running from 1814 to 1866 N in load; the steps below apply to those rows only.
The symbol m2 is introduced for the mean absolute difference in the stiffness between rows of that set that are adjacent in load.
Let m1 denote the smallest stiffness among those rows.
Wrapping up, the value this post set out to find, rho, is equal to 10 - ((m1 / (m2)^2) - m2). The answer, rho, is -140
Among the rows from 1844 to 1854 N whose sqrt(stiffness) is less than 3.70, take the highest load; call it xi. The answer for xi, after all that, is 1849 N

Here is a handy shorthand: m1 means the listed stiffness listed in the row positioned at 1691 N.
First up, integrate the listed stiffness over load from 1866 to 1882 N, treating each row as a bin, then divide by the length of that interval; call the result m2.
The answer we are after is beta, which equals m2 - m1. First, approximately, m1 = 14.14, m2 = 13.7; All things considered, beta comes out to -0.4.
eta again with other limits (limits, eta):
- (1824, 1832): 3.65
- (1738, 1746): 3.10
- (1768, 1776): 3.96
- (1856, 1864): 3.69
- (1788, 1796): 3.70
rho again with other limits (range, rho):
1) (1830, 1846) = -109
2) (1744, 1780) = -17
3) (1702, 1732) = -99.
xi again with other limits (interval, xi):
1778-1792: 1791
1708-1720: 1715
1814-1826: 1825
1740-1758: 1757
